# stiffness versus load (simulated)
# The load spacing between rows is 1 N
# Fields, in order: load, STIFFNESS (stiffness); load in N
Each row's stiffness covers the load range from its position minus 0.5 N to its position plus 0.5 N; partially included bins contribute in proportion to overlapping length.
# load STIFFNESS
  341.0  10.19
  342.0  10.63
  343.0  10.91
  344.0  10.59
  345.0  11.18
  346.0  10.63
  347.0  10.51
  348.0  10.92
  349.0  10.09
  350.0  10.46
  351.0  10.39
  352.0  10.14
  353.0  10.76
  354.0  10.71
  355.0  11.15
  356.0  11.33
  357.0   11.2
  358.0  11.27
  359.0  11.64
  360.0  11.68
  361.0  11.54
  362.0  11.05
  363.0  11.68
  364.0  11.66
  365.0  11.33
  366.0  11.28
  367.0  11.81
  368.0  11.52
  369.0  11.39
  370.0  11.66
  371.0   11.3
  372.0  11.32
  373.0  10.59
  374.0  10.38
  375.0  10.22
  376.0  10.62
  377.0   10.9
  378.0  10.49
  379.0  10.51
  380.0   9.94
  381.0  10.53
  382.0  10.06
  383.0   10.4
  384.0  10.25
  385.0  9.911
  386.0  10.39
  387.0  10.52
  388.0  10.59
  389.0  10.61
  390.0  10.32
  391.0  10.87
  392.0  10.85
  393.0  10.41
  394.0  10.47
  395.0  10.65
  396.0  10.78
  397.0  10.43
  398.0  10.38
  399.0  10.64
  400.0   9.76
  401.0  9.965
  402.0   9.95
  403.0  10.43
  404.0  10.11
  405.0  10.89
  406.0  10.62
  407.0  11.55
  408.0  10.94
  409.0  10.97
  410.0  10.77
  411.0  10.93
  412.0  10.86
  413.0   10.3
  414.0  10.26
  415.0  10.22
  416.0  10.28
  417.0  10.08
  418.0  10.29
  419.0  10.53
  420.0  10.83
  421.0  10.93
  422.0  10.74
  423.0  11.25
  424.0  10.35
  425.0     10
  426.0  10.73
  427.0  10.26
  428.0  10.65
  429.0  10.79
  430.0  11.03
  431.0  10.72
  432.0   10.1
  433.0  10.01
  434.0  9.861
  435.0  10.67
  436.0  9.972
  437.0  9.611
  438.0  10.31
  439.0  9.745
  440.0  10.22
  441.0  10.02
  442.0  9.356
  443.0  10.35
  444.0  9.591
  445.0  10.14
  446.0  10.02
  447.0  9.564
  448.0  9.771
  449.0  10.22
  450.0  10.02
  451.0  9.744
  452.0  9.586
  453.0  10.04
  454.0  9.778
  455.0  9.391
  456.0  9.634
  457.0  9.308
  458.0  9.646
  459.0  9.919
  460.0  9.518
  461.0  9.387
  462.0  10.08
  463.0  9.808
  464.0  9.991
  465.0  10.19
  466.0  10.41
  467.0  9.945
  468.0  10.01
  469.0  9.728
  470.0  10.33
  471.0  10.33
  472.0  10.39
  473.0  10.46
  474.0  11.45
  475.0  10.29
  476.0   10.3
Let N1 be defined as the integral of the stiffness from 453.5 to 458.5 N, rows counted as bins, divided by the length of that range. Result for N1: 9.6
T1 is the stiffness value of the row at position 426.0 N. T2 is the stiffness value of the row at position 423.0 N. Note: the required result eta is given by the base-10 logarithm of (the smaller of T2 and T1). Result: 1.03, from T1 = 10.73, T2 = 11.25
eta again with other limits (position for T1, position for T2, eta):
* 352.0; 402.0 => 1.00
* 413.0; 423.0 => 1.01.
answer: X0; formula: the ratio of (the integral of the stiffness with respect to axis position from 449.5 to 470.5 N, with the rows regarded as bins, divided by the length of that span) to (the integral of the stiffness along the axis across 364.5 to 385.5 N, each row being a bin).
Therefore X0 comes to 0.043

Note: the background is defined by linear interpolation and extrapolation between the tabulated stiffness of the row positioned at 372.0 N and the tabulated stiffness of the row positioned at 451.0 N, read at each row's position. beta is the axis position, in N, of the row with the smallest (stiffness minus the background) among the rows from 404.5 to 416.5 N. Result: 415.0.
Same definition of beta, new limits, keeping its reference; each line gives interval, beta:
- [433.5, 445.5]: 442.0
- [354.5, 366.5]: 355.0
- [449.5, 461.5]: 457.0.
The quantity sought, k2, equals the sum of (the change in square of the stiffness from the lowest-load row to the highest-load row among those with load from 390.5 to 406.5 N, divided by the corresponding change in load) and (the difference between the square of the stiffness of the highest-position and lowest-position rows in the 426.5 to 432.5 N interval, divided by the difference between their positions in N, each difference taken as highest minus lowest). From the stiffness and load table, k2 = -1.0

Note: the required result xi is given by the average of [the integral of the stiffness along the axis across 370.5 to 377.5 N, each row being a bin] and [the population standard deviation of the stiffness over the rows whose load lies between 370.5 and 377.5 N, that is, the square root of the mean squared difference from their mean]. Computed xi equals 37.9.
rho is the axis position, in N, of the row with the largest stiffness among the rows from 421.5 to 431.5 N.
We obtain 423.0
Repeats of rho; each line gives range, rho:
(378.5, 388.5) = 388.0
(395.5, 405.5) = 405.0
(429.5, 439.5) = 430.0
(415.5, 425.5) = 423.0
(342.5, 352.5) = 345.0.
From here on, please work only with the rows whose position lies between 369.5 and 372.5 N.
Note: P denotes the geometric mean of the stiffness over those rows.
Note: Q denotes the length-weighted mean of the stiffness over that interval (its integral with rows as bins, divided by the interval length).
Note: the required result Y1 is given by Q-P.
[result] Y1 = 0.001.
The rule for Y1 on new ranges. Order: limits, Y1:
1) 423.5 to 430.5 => 0.005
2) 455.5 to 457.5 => 0.001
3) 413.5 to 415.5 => 0.000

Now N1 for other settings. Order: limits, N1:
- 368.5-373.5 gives 11.3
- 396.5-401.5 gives 10.2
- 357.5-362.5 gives 11.4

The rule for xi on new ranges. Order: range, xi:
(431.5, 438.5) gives 35.4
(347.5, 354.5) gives 36.9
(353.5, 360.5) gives 39.6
